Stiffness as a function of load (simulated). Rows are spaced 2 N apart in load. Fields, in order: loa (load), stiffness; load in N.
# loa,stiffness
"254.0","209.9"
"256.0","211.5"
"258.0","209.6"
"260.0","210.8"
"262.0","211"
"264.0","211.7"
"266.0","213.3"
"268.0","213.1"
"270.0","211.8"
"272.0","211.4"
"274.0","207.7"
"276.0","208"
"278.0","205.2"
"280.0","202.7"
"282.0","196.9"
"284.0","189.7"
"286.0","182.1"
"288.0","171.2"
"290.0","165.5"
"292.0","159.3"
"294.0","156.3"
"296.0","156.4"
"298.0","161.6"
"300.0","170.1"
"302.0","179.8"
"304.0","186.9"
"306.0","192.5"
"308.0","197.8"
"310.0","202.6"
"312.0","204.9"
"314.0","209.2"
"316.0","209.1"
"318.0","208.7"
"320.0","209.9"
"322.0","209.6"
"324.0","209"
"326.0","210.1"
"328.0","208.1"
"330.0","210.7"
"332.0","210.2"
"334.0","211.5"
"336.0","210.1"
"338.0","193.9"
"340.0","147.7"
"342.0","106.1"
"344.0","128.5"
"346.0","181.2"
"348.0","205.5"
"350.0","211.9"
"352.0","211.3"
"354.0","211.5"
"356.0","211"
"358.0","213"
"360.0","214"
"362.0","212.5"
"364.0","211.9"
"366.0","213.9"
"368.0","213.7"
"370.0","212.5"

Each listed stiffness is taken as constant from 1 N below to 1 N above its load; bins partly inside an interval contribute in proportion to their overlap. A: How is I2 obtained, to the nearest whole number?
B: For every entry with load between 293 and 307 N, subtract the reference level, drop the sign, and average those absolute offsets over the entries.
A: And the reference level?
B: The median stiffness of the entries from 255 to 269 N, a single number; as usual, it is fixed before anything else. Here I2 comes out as 40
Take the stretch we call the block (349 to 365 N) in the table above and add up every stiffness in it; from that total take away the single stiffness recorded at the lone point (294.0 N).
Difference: 1541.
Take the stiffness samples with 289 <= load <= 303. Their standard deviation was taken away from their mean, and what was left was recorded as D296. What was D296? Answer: 156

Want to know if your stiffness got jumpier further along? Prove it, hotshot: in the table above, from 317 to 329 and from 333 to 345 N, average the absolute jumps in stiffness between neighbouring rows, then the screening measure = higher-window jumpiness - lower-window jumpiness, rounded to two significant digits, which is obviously 25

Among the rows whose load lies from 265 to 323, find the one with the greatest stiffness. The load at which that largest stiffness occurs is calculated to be 266.0 N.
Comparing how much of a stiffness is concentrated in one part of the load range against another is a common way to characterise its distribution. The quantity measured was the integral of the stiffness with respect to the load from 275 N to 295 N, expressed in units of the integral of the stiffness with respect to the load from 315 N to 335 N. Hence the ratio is 0.88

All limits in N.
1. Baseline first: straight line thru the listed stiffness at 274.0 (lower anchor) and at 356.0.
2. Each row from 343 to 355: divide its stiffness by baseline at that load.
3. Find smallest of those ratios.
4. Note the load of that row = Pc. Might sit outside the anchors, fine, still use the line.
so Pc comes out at 344.0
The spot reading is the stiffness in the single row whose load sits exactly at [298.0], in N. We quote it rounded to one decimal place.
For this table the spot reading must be 161.6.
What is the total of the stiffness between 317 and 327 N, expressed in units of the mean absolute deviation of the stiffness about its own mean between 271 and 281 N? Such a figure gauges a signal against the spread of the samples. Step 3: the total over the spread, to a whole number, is 429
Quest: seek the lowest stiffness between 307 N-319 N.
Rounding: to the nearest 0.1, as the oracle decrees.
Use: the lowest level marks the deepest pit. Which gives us 197.8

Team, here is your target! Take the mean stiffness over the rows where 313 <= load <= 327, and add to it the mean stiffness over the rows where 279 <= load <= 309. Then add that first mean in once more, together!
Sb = 597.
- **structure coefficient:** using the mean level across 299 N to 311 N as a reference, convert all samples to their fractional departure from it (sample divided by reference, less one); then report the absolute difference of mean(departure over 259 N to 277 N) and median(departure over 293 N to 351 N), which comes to 0.03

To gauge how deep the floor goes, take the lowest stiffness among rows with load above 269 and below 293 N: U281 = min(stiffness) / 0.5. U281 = 319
